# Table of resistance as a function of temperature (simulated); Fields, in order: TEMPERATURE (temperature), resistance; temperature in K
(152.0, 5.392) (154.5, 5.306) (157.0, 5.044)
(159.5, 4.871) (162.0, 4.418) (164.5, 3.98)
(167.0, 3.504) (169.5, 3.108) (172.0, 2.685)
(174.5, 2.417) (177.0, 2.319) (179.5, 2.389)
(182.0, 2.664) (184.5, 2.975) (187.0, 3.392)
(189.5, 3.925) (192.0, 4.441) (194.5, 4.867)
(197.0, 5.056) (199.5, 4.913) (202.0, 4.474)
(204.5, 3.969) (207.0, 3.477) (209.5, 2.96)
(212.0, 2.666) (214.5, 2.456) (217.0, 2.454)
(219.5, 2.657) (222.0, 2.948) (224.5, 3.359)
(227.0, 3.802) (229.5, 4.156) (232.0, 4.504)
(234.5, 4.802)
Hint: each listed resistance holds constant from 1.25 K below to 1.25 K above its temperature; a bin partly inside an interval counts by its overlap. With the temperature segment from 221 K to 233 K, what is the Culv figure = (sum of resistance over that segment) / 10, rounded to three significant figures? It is 1.88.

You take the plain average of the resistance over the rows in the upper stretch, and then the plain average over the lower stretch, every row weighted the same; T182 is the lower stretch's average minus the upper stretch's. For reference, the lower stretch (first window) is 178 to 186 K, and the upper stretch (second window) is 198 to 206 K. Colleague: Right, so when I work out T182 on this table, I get -1.8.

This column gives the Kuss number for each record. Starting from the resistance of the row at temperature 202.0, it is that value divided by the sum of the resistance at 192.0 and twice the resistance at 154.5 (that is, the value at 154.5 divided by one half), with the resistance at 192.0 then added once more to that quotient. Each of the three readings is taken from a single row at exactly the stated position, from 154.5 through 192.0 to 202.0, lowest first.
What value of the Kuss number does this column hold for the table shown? 4.74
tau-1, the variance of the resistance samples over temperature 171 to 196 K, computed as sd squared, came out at 0.8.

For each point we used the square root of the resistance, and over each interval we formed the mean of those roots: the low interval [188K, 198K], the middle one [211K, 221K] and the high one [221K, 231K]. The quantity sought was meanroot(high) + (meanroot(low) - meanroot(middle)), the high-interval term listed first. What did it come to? 2.4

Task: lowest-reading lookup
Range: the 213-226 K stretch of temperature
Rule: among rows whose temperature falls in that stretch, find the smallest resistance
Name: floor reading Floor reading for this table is 2.454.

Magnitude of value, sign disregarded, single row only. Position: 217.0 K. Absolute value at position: 2.45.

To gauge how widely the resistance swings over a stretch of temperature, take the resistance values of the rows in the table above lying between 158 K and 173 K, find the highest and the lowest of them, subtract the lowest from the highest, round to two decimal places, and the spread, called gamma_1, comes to 2.19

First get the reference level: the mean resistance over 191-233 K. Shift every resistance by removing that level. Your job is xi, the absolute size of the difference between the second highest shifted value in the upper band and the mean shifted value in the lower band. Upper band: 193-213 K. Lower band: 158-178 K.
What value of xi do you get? 1.5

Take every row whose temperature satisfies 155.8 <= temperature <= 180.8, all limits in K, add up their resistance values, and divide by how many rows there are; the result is 3.5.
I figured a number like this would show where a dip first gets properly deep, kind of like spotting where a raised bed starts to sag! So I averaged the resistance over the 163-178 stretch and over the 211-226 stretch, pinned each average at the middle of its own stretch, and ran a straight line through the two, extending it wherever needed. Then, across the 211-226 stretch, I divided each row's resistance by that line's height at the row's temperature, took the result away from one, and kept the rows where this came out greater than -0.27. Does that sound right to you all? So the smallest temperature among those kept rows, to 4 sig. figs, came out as 212.0 K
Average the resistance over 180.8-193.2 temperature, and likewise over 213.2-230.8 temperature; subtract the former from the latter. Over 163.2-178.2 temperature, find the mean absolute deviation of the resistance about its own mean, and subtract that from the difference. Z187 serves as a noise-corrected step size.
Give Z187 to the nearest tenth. -0.9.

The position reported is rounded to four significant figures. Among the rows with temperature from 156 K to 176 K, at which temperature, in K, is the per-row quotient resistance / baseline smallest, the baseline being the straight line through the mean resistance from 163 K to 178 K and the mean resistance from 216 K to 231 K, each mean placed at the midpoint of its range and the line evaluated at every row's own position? 174.5 K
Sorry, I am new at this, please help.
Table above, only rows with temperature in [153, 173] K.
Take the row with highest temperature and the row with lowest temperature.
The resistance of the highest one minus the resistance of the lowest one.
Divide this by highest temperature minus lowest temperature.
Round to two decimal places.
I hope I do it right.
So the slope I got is -0.15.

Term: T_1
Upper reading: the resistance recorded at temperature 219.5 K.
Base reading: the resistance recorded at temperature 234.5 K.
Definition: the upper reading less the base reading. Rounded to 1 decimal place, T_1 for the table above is -2.1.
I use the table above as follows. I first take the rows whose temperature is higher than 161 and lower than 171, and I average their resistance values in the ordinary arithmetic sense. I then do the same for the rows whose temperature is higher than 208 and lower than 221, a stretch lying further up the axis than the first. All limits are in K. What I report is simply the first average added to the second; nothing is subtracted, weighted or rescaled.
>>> 6.4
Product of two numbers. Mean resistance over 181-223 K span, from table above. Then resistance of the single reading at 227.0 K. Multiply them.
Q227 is 13.5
